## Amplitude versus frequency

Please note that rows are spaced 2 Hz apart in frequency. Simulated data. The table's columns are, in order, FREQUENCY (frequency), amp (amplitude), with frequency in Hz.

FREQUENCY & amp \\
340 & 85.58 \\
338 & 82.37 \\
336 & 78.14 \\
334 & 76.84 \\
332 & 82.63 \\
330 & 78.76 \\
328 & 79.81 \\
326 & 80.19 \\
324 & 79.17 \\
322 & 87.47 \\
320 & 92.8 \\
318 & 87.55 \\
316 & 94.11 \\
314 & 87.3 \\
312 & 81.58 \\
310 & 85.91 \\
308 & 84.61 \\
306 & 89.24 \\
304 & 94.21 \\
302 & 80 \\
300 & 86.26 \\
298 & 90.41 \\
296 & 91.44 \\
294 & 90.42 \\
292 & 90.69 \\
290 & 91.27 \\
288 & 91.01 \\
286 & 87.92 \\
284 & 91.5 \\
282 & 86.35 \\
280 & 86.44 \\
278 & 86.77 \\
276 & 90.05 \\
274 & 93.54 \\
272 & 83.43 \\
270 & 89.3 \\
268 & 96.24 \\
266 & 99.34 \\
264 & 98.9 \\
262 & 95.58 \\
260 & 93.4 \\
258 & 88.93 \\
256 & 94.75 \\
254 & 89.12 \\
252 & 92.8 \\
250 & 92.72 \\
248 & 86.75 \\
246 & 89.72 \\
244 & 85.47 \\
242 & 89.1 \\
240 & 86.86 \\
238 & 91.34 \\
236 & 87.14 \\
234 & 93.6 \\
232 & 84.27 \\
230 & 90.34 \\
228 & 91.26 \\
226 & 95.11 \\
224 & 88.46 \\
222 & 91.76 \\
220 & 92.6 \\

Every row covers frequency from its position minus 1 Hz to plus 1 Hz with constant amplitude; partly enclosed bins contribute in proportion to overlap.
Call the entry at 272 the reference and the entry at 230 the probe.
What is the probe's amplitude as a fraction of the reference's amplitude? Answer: 1.08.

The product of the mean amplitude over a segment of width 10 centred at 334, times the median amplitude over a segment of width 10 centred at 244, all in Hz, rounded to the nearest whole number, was 6927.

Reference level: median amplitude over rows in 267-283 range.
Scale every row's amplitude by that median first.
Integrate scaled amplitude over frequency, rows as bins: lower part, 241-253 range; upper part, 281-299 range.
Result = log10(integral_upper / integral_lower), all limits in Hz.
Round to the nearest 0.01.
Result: 0.18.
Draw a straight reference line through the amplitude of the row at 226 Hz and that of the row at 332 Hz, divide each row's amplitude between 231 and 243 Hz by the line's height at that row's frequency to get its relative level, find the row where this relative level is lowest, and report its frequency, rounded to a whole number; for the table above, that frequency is 232 Hz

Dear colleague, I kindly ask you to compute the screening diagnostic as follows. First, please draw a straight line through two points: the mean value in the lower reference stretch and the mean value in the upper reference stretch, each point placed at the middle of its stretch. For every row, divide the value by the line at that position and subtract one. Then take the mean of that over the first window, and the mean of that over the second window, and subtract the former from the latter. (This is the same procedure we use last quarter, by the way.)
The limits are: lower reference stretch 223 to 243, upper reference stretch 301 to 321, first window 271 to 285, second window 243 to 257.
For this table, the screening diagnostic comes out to 0.01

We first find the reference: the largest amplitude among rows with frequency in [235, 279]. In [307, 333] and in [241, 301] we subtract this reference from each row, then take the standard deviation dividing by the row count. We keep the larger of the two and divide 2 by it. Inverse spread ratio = 0.41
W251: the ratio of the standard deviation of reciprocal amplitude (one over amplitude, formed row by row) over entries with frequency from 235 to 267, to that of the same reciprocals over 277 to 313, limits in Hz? 1.0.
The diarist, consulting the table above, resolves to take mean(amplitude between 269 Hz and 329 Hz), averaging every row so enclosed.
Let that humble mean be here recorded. 87.7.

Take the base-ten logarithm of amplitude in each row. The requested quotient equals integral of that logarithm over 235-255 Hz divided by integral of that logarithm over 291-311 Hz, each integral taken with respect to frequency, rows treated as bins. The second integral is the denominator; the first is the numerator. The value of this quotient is 1.00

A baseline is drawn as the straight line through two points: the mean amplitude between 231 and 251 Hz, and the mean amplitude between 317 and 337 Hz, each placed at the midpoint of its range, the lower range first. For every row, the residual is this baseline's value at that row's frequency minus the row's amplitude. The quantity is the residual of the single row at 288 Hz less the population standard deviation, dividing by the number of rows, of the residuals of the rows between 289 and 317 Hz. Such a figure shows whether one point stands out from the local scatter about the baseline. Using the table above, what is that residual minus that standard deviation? -10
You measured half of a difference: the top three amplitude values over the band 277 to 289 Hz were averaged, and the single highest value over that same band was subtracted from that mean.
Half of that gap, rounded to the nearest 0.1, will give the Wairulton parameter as -0.7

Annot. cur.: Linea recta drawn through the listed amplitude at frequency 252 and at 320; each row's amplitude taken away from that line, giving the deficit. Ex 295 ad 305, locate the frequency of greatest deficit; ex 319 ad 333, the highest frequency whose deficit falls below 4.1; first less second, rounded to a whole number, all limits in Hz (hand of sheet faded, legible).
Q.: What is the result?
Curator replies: -18 Hz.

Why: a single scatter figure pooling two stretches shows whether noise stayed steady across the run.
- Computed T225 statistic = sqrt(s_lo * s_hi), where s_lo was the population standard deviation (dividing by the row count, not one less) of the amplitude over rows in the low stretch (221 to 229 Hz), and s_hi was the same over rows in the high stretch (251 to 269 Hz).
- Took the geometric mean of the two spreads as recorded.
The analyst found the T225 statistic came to 2.9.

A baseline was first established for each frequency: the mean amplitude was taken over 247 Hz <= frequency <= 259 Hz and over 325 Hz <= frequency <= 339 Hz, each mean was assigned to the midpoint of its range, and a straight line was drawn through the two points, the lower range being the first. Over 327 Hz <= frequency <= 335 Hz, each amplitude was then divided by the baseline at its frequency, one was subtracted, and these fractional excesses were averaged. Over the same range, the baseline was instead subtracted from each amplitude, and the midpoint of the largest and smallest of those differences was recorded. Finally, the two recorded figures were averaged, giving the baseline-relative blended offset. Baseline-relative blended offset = 0.0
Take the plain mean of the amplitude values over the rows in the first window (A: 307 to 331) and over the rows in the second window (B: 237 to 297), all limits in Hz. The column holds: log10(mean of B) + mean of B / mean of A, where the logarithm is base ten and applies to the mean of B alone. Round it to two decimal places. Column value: 3.03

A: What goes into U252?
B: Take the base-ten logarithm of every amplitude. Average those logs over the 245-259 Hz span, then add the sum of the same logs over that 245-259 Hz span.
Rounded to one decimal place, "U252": 15.7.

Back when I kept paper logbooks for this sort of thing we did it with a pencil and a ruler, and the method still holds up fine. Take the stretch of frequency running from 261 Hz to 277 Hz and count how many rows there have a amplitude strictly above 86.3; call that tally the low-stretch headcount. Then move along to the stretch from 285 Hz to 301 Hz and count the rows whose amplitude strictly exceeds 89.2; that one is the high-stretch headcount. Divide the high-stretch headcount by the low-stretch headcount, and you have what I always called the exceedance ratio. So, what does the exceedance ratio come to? 0.9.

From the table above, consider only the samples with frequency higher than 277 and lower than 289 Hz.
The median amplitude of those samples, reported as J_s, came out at 87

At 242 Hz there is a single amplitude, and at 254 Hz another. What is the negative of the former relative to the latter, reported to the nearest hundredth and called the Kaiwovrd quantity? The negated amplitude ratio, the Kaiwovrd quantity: -1.00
